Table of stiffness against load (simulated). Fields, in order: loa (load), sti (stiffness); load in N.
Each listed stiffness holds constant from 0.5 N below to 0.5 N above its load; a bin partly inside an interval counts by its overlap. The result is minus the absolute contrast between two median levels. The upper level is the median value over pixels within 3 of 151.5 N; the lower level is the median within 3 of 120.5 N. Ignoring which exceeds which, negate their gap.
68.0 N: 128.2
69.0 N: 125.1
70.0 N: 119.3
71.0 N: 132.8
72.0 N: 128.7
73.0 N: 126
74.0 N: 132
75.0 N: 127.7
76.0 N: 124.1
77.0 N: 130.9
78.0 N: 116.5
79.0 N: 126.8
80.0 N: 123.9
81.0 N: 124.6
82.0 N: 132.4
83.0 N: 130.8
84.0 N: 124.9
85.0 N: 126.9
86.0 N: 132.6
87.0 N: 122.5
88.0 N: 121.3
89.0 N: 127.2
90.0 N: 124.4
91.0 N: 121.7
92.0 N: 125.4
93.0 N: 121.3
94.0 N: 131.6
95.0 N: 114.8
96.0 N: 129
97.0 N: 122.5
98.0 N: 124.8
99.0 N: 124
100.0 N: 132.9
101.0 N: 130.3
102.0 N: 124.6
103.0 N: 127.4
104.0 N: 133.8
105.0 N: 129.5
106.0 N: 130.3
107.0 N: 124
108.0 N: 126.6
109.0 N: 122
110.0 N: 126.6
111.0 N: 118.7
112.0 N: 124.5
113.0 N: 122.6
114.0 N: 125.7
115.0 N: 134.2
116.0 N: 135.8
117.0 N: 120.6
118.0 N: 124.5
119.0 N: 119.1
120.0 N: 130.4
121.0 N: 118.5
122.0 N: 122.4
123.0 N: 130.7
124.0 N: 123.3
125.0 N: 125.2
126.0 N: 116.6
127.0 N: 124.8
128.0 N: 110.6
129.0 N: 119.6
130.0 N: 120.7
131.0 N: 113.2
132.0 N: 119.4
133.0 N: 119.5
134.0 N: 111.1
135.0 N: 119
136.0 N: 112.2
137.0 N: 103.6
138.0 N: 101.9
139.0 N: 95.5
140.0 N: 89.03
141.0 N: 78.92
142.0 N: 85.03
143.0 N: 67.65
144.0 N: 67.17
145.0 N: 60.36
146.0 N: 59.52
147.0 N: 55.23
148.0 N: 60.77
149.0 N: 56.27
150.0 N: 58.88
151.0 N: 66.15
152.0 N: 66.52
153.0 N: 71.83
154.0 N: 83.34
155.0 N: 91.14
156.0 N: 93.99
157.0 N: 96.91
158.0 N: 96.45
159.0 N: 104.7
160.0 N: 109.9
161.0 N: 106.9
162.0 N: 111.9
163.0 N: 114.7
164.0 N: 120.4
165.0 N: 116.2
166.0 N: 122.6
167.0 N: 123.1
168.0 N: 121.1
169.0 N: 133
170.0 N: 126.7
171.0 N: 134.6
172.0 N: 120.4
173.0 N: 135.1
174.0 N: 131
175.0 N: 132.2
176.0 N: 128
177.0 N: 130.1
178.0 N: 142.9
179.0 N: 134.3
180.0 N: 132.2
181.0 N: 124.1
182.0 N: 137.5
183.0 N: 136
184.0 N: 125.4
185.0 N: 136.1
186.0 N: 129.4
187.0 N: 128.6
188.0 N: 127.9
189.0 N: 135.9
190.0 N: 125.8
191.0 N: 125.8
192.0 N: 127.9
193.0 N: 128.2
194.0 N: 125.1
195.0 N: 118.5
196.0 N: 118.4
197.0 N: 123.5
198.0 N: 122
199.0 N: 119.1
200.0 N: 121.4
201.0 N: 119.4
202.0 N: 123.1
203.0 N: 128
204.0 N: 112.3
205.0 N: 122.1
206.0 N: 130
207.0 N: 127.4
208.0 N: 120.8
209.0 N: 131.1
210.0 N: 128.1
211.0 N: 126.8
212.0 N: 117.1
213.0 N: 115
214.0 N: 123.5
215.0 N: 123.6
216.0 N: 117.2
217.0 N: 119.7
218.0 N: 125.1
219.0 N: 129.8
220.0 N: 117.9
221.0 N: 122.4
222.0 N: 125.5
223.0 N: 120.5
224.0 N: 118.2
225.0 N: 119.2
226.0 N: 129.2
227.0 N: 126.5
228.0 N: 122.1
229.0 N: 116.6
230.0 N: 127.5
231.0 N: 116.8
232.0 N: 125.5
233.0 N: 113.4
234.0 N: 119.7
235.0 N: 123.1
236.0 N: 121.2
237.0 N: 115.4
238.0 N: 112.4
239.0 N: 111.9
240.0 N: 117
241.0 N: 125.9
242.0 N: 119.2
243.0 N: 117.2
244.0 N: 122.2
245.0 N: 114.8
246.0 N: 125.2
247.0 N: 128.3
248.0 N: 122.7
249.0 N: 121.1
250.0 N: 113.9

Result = -57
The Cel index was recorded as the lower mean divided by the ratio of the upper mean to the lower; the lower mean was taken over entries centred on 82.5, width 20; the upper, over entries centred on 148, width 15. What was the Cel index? 232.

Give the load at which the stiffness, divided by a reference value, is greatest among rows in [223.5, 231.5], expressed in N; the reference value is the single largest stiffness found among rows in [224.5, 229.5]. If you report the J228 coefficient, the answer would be 226.0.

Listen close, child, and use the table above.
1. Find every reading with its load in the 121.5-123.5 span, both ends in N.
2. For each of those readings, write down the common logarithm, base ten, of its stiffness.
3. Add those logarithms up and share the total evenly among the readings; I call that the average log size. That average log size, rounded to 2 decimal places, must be 2.10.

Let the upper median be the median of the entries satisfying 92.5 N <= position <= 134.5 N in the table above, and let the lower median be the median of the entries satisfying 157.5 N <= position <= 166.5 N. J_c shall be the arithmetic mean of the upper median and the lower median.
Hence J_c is 118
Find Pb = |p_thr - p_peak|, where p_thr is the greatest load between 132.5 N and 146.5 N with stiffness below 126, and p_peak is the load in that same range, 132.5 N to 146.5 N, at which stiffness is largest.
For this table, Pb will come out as 13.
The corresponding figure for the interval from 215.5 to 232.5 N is 13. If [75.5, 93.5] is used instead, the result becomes 7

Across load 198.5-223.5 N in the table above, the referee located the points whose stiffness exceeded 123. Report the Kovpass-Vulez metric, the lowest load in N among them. 202.0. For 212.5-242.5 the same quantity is 214.0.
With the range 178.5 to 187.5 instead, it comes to 179.0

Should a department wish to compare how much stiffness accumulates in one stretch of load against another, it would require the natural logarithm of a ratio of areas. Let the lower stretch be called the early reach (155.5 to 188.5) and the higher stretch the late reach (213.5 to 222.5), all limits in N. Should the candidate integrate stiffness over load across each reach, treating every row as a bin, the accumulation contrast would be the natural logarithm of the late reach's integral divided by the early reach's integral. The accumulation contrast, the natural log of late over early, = -1.3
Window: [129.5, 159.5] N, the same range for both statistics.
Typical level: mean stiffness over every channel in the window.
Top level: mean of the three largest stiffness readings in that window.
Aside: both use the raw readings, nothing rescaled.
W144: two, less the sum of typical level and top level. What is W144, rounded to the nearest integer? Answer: -205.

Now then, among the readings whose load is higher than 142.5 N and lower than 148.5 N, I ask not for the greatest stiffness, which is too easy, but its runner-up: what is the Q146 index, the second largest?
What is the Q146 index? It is 67.17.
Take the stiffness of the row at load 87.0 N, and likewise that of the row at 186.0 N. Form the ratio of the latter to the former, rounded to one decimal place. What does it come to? 1.1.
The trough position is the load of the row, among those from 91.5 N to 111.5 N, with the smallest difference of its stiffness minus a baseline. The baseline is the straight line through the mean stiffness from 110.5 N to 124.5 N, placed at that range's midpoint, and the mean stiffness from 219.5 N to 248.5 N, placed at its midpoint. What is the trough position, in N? 95.0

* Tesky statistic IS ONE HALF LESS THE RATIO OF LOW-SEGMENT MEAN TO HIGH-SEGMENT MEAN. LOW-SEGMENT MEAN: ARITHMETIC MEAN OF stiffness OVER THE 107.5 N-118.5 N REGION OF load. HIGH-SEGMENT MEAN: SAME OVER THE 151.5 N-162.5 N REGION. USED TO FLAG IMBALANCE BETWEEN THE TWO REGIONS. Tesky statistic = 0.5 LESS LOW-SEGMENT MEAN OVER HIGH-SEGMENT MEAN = -0.837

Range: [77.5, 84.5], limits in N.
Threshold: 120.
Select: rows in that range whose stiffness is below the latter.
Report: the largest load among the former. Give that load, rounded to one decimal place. 78.0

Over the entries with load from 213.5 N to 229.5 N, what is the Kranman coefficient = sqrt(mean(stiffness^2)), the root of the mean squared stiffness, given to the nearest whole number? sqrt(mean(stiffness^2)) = 122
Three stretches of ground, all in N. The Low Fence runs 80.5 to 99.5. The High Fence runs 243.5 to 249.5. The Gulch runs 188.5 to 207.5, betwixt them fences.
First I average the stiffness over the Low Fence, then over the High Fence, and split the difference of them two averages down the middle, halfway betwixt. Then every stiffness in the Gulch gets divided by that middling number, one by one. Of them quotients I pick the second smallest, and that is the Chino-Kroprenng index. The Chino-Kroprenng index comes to 0.956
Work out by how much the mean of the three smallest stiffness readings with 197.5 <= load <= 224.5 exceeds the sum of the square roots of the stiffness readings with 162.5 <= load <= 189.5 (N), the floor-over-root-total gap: -192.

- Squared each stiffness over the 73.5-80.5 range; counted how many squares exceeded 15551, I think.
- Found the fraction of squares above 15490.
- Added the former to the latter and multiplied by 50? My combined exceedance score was 229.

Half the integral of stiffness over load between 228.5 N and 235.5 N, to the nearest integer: 421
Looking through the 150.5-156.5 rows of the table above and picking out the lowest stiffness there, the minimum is 66.15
